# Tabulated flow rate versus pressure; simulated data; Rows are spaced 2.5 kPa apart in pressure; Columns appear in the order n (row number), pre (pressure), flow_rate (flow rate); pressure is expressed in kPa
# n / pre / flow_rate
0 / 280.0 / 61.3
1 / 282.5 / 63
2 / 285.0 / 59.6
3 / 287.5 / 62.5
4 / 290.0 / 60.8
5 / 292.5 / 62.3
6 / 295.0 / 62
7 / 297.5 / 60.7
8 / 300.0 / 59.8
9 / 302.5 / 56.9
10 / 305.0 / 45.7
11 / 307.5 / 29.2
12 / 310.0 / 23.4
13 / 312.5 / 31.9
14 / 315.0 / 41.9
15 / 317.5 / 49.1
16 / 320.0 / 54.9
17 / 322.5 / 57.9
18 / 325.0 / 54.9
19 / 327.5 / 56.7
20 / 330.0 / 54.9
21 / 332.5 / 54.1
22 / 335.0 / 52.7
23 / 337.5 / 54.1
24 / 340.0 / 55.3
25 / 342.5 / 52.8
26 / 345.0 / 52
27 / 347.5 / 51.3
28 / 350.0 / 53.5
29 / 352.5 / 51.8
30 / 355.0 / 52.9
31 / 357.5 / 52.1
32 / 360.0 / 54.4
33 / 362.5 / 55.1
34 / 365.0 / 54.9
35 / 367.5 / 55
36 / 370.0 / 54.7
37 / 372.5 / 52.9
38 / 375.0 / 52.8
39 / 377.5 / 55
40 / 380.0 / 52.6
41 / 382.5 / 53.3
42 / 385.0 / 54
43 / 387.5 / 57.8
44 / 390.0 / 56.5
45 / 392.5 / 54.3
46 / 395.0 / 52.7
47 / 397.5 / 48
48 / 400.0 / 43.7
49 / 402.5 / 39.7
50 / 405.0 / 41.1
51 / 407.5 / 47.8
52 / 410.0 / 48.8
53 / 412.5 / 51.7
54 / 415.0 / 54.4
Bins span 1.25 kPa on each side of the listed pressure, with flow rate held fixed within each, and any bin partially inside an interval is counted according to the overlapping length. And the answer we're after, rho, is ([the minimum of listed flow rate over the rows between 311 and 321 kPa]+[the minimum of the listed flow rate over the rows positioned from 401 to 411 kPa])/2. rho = 36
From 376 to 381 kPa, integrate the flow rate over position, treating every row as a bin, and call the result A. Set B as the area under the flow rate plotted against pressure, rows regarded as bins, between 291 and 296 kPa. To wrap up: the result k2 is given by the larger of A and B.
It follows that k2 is 310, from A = 269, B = 310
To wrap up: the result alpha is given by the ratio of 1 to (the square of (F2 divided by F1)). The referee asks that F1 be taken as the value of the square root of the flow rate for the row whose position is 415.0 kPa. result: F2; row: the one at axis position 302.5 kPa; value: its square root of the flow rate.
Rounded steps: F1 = 7.38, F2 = 7.5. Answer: 0.96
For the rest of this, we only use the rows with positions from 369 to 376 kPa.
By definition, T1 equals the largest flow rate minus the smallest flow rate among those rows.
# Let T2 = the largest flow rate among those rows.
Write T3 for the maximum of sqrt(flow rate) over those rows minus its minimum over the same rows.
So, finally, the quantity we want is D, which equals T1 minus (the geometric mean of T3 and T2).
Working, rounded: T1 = 1.9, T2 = 54.7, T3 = 0.13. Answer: -0.8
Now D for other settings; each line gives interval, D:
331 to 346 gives -0.2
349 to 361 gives -0.5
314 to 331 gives 7.9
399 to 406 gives 0.3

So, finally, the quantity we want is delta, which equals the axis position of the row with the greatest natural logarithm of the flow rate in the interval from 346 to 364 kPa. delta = 362.5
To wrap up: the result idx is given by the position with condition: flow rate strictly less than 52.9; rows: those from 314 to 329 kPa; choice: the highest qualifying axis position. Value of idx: 317.5 kPa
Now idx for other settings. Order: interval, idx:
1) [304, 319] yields 317.5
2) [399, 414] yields 412.5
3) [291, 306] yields 305.0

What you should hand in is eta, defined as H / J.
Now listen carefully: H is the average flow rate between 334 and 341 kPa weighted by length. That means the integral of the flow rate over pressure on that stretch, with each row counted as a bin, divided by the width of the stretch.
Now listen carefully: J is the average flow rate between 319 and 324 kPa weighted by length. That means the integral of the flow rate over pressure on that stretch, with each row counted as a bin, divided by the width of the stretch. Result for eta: 1.0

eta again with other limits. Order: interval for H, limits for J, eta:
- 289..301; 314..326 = 1.2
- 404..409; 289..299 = 0.7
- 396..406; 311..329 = 0.9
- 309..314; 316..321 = 0.6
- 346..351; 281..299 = 0.9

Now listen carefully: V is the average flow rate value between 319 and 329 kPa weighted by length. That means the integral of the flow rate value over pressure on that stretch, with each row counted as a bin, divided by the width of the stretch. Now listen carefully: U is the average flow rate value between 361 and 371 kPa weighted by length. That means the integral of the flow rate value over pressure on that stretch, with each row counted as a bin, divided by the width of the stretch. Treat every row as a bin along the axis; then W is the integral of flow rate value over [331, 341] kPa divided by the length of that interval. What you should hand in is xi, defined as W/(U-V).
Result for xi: -46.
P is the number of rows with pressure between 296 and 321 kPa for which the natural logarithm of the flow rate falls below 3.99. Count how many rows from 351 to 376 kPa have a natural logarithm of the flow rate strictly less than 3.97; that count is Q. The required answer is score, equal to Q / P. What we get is 0.83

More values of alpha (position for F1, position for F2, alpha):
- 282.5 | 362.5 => 1.14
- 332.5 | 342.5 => 1.02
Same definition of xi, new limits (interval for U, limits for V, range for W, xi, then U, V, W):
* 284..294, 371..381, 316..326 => 7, 61.4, 53.4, 53.9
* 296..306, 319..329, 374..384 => 648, 56.2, 56.1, 53.5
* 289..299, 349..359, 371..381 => 6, 61.4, 52.6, 53.4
